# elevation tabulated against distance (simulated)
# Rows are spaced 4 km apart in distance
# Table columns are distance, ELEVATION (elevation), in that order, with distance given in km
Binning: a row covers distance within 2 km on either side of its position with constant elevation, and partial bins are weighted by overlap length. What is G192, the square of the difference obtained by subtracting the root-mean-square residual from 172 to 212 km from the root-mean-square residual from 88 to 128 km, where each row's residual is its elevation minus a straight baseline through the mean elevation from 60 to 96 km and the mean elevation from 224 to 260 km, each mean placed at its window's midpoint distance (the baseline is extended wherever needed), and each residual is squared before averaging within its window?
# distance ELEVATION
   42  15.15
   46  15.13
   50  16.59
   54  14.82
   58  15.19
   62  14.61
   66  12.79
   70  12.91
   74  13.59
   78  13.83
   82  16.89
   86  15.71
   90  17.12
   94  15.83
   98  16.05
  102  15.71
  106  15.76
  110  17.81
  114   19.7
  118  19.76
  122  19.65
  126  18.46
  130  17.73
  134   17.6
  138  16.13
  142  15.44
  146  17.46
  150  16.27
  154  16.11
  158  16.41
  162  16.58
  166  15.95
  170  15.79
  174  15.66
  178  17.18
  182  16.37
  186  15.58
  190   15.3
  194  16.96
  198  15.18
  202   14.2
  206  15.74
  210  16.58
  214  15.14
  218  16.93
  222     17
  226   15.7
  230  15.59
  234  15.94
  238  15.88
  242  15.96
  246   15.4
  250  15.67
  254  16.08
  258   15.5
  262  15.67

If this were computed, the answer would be 4.3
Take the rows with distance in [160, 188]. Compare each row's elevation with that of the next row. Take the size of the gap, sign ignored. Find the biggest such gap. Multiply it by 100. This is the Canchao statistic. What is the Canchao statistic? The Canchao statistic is 152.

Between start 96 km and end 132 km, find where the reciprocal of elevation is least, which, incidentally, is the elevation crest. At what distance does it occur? 118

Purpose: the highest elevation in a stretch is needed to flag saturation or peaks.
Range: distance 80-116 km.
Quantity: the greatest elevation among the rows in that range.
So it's 19.7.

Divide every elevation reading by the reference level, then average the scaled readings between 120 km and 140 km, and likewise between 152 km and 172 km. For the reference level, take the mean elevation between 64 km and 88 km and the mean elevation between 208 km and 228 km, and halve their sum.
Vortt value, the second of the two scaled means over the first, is 0.90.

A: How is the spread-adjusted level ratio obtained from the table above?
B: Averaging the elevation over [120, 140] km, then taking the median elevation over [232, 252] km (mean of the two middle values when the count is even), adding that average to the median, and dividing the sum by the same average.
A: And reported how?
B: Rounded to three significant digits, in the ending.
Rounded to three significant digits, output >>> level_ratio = 1.89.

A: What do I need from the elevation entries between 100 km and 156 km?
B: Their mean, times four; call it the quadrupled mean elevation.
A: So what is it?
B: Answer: 70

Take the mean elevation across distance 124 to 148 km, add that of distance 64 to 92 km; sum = 31.8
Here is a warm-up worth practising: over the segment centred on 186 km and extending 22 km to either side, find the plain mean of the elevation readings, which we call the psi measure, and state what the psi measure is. 15.8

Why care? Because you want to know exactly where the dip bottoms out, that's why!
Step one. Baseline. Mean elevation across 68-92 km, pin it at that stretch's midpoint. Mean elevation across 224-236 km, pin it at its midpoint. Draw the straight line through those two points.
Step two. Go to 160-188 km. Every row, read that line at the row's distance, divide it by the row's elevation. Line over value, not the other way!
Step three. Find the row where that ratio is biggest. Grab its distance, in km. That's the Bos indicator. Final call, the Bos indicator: 186 km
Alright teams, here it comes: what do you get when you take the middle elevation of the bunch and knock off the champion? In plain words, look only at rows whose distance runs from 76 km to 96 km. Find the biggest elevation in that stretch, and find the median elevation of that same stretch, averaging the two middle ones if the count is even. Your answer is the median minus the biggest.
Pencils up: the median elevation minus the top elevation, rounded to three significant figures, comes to -1.29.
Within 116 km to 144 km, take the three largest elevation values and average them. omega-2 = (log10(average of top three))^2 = 1.65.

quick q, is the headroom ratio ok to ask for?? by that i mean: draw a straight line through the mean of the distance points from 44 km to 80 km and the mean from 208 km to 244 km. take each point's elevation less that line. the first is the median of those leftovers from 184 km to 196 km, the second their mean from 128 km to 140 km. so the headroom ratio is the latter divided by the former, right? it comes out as -23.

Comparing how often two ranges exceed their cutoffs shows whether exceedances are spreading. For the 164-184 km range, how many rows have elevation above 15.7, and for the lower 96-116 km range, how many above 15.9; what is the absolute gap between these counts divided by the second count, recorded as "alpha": 0.33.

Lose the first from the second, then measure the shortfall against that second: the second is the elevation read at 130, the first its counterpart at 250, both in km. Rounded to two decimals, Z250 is 0.12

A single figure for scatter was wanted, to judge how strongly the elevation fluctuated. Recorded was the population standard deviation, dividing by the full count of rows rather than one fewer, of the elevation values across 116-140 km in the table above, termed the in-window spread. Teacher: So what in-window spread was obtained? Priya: 1.3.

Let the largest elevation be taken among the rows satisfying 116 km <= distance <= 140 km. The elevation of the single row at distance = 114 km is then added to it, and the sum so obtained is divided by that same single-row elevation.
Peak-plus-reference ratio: 2.00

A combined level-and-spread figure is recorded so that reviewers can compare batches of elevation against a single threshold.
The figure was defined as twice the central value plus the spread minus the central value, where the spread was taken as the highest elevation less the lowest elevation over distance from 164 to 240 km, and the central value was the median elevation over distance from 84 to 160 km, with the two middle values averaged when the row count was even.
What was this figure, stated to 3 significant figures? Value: 19.4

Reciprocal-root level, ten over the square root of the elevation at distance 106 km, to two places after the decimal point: 2.52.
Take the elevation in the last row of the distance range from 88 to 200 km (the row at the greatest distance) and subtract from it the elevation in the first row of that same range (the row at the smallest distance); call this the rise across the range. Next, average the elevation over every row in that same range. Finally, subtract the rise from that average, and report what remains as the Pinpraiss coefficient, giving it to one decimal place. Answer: 18.7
